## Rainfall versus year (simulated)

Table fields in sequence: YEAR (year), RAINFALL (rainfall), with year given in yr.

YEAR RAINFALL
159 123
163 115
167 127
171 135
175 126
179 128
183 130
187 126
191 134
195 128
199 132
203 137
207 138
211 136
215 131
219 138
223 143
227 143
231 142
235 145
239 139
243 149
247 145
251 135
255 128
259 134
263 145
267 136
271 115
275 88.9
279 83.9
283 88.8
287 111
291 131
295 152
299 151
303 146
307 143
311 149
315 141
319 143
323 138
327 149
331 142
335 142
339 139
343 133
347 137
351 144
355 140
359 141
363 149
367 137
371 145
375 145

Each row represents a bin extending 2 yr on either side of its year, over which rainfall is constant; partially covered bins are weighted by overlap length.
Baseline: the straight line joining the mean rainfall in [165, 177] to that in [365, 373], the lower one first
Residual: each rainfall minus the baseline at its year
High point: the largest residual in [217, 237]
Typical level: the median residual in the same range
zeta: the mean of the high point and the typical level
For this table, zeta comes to 11.1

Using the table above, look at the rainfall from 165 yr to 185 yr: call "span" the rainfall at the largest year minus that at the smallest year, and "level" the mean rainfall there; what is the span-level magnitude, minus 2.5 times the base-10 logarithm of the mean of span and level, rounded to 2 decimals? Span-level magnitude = -4.55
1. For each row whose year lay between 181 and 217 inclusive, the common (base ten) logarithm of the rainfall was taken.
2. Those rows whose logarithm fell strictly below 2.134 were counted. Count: 7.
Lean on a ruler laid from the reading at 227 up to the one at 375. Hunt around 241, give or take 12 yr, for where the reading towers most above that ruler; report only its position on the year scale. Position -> 243 yr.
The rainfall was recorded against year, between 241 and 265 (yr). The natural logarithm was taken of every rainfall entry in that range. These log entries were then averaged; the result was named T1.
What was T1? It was 4.94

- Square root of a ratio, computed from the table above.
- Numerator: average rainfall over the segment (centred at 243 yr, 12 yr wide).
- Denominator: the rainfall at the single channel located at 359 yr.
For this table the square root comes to 1.01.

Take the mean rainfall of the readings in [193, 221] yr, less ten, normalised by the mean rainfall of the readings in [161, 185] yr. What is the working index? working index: 0.98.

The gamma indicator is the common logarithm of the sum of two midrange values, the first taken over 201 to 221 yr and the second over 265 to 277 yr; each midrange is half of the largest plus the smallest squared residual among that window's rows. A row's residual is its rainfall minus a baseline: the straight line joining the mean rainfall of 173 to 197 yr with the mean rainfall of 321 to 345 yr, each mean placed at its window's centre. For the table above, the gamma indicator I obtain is 3.1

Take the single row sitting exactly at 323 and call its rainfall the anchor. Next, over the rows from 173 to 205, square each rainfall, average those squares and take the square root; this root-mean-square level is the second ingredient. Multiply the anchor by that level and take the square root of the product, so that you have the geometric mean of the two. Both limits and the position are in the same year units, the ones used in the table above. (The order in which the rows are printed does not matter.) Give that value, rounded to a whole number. 134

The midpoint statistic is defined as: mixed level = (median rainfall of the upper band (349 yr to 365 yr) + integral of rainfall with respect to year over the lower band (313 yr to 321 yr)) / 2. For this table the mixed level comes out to 639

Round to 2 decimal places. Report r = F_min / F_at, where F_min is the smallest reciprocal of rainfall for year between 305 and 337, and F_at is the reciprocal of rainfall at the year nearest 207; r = 0.93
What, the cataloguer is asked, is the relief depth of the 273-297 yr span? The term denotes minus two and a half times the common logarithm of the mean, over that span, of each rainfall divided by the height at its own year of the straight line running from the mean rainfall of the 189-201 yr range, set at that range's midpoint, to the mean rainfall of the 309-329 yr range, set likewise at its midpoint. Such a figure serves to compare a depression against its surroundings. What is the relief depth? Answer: 0.274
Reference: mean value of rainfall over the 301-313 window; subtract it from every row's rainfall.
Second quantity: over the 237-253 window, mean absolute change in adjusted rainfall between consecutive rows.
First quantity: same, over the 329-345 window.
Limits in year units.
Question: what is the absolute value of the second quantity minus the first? 5.0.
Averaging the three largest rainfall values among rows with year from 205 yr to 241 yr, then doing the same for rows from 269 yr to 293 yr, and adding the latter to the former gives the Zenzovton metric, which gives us 263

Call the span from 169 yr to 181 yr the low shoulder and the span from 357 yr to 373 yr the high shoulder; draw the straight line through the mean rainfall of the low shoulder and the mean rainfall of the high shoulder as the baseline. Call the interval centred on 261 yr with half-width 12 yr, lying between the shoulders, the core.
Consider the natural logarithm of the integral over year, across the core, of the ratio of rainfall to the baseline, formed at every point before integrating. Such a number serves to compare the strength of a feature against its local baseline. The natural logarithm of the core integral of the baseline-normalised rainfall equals 3.2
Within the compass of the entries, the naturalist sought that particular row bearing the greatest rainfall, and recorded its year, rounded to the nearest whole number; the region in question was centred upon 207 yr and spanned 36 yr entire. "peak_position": 223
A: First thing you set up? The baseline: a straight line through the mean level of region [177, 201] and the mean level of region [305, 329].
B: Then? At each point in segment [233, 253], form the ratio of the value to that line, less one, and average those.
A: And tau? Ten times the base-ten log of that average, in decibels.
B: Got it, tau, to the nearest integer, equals -13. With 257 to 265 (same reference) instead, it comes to -19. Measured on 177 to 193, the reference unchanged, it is -27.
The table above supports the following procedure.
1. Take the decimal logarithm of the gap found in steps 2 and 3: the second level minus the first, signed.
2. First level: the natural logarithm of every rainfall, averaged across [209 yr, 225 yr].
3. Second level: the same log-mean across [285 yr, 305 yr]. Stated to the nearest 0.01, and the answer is -2.62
